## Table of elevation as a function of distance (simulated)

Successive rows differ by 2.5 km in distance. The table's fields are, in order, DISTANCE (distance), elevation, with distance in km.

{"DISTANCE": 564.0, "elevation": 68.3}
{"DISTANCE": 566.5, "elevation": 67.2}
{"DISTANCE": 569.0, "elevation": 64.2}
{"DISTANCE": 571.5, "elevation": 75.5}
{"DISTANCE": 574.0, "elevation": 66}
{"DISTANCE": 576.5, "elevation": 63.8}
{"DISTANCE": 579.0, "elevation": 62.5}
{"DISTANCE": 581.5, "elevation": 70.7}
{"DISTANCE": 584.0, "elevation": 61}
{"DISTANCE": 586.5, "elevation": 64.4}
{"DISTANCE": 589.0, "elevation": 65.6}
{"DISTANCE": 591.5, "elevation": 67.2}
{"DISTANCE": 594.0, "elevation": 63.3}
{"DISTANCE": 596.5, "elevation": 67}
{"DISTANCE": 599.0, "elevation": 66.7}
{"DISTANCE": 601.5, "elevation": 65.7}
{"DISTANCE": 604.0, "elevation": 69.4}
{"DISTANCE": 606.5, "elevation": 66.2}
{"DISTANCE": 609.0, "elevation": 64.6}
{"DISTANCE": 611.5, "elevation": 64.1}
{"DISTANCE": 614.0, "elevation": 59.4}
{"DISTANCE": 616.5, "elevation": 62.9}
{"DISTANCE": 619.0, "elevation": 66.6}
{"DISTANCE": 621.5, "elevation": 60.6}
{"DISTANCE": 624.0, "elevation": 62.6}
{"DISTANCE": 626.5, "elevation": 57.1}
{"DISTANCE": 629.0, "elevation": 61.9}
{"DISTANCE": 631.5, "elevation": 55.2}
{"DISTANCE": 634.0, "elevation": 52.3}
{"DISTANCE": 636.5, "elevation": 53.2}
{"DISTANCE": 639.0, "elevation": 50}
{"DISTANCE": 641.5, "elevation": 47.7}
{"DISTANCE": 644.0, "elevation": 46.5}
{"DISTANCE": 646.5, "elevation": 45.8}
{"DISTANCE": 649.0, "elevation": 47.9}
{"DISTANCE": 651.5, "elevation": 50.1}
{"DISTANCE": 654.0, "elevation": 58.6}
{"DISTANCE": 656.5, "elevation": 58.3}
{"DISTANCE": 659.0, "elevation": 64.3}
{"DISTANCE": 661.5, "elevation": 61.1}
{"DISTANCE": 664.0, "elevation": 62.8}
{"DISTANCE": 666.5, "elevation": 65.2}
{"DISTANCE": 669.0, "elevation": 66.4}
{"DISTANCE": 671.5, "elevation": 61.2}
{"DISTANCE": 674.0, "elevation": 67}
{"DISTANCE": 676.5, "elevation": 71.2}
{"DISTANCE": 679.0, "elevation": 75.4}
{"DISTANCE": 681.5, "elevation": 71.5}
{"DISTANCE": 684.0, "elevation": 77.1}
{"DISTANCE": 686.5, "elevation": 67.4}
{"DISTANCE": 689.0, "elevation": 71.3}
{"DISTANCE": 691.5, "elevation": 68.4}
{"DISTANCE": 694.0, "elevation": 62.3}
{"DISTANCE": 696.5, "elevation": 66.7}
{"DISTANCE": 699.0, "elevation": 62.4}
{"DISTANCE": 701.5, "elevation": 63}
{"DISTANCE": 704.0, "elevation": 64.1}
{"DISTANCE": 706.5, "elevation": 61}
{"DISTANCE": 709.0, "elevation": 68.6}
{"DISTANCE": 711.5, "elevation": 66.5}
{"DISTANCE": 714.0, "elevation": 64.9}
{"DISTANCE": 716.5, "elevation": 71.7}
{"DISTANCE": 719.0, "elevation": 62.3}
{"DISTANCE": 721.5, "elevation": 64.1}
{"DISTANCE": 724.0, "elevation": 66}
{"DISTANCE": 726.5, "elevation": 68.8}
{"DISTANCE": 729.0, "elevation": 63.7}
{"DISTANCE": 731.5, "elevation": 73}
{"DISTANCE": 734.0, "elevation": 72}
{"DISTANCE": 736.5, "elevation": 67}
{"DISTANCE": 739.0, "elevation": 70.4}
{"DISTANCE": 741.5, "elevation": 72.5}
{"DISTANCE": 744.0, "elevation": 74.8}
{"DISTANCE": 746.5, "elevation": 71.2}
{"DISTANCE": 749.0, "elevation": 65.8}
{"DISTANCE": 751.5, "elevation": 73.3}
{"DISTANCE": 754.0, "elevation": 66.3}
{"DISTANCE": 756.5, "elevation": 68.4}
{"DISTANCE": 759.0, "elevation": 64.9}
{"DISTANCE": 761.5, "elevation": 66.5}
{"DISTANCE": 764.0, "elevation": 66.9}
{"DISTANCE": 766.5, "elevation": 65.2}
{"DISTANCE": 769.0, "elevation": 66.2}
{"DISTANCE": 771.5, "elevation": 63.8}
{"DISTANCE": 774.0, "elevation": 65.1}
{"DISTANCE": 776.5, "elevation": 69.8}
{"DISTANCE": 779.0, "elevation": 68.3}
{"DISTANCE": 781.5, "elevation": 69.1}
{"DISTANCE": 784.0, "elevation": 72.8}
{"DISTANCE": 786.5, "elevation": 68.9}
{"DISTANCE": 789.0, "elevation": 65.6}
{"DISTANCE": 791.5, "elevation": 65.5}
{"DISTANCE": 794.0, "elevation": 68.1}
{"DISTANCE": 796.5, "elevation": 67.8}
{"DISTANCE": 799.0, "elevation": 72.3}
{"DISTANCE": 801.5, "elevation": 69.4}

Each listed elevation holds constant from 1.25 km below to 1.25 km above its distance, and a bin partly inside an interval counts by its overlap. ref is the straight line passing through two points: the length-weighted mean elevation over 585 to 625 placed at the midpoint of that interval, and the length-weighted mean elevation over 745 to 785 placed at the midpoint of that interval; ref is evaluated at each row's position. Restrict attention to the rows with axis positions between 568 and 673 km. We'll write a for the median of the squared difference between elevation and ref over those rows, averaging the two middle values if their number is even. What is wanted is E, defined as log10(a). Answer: 1.0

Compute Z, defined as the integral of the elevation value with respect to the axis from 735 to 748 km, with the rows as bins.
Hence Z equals 924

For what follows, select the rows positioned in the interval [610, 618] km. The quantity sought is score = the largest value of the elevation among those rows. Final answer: 64.1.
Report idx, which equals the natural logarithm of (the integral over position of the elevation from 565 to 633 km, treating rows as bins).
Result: 8.4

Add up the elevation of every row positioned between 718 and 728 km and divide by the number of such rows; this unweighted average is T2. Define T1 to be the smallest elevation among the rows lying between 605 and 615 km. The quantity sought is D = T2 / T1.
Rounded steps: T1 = 59.4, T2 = 65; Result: 1.10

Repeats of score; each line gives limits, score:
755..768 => 68.4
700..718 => 71.7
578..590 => 70.7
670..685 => 77.1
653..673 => 66.4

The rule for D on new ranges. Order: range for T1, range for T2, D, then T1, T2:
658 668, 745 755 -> 1.13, 61.1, 69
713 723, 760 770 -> 1.06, 62.3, 66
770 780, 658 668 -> 0.99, 63.8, 63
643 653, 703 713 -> 1.42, 45.8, 65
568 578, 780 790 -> 1.08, 63.8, 69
